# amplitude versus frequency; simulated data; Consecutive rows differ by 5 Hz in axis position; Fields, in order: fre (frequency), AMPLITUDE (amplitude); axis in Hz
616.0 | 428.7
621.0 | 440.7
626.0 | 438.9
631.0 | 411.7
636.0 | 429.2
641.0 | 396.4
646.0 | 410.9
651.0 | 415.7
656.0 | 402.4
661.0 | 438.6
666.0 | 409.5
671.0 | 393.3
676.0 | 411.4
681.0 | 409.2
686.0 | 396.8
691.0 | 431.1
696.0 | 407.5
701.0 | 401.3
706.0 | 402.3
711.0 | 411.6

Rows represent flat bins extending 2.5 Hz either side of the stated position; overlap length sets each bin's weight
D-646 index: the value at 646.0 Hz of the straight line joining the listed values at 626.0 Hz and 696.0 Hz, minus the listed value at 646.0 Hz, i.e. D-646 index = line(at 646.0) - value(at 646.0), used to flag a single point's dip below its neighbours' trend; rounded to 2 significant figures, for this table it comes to 19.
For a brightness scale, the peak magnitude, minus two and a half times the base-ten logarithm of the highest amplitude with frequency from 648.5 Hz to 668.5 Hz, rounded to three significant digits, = -6.61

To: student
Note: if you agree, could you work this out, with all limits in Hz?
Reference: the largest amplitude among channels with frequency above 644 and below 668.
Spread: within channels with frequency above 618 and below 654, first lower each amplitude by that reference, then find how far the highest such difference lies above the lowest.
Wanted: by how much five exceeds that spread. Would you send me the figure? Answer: -39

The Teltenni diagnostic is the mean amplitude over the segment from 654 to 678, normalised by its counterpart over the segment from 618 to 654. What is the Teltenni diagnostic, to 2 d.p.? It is 0.98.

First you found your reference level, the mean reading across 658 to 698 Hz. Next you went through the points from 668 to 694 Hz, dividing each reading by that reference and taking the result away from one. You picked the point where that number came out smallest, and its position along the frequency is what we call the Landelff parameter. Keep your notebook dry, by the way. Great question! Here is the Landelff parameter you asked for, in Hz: 691.0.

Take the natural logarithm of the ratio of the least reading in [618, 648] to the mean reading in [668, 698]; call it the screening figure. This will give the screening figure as -0.029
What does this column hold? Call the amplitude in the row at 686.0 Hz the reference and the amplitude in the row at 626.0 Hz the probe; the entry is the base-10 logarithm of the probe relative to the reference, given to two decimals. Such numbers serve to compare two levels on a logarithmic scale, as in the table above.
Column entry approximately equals 0.04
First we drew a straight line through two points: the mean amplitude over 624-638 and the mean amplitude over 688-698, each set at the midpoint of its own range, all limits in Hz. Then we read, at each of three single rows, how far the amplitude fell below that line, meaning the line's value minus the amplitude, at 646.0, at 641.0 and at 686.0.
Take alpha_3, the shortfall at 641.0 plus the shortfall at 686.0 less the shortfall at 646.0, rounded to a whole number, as 38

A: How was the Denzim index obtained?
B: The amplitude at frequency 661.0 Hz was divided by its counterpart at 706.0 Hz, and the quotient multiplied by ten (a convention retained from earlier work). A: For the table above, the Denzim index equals 10.90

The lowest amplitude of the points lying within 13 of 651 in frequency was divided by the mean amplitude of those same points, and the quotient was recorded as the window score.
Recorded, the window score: 0.960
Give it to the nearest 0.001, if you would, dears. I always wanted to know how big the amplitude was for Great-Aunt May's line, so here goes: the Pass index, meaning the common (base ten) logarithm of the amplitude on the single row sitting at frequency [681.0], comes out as 2.612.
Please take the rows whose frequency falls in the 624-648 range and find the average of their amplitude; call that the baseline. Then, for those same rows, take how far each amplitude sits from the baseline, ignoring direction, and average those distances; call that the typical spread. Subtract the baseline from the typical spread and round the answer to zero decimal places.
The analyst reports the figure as -404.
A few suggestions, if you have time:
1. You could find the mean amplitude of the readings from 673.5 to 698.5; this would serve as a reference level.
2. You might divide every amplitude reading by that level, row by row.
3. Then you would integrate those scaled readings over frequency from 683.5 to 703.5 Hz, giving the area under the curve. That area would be 19.90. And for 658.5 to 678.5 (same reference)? 20.10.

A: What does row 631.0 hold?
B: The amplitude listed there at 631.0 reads 411.7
